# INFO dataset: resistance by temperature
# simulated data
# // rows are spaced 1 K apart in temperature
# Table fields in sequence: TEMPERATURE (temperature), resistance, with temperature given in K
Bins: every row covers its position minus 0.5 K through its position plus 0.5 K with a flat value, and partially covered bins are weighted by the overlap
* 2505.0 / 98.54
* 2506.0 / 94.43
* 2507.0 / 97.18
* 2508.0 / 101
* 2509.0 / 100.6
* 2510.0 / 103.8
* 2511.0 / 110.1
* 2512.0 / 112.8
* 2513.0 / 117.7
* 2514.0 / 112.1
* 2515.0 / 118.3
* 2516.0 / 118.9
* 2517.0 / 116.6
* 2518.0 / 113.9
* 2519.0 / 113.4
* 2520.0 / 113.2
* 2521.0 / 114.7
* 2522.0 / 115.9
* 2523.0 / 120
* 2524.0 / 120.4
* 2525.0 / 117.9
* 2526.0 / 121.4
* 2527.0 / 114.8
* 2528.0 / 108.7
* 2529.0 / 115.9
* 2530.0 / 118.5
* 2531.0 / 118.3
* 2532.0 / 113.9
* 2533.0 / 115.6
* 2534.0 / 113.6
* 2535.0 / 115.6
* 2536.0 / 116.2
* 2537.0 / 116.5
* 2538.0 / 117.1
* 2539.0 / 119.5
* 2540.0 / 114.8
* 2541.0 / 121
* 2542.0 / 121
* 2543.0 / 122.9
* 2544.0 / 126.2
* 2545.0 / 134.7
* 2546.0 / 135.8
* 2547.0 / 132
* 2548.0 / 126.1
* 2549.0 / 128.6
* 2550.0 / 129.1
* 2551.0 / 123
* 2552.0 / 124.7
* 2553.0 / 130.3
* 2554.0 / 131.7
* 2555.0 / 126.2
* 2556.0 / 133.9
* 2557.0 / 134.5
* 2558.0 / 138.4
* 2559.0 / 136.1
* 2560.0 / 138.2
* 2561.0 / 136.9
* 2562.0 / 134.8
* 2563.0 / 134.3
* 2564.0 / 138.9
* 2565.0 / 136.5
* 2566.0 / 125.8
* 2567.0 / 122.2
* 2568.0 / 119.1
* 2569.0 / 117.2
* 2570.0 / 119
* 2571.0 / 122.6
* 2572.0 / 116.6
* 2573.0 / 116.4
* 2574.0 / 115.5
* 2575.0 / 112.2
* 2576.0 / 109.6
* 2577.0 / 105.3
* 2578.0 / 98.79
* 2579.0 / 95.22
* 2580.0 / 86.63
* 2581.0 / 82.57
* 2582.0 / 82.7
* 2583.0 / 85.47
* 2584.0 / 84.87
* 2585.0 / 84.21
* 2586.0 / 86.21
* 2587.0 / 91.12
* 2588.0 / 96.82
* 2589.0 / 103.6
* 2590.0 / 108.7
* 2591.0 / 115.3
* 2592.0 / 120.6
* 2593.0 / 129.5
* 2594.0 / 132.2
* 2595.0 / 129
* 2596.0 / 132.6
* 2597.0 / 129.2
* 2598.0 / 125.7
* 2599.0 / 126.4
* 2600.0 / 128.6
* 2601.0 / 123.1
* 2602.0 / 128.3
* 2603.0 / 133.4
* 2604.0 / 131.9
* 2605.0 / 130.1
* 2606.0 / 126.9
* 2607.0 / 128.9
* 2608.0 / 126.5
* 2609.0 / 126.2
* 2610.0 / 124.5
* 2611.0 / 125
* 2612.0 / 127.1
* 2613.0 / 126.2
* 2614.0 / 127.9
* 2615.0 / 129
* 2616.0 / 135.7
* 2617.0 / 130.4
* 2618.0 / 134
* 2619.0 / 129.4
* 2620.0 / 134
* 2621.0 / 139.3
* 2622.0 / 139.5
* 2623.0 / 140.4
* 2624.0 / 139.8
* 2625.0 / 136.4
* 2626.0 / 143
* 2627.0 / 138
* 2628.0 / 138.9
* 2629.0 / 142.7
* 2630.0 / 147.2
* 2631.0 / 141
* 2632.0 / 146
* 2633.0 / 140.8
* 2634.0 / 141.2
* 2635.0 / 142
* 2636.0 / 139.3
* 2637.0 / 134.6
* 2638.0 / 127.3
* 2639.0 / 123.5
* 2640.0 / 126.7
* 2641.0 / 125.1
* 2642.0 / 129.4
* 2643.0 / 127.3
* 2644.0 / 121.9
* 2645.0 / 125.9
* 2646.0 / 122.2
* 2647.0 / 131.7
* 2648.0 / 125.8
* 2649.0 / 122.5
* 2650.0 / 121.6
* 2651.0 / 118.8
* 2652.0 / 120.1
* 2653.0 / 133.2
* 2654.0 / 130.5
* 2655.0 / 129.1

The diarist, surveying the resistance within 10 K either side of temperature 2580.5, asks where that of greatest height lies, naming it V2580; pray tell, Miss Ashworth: 2571.0 K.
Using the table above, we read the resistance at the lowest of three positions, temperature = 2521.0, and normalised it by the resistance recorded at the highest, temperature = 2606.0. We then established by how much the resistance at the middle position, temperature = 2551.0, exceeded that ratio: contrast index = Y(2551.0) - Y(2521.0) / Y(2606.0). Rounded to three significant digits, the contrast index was 122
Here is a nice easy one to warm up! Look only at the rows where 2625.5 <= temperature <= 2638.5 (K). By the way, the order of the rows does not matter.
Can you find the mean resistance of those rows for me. 140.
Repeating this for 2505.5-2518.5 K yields 109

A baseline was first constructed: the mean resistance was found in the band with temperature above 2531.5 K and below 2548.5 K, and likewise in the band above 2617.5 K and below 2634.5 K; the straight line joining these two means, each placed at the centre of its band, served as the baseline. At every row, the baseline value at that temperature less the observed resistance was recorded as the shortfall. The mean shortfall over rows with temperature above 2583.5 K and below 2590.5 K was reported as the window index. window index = 38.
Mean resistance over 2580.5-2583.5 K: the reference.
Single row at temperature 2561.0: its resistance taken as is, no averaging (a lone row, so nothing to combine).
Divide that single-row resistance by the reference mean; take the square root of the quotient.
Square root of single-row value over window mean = 1.28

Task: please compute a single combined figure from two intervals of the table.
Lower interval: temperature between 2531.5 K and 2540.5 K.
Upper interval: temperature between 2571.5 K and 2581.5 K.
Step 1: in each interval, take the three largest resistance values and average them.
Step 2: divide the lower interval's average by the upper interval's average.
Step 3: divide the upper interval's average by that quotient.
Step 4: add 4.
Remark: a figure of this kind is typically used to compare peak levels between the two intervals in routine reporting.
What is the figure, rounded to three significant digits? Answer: 119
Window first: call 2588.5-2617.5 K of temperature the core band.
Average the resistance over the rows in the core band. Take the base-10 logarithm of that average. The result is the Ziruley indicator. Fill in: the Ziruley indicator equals 2.101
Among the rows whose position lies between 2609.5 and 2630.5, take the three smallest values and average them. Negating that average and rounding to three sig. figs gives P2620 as -125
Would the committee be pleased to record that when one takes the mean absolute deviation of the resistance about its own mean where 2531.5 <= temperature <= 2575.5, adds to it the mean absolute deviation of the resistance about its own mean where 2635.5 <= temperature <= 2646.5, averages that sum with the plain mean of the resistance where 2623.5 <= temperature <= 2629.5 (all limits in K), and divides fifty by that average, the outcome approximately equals 0.663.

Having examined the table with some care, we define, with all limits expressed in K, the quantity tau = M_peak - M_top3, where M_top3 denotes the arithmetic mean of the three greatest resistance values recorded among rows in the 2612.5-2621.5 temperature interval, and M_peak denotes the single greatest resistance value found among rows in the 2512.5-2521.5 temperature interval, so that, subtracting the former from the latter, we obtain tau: -17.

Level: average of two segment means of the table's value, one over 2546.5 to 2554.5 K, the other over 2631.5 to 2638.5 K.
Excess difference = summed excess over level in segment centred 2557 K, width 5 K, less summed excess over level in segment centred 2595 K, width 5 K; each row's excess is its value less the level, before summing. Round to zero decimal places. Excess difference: 17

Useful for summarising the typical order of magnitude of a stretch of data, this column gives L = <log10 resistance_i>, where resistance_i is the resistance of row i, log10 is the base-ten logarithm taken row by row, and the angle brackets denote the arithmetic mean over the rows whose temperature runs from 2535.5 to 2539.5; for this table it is 2.07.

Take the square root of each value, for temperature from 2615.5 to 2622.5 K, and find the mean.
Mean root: 11.6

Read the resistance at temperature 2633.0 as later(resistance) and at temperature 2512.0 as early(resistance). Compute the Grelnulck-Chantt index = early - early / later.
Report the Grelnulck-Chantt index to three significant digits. 112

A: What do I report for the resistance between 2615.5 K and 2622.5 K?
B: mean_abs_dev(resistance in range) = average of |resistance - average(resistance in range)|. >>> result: 3.0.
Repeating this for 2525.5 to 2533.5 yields 2.6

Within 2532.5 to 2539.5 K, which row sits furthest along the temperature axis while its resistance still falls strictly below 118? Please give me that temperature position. 2538.0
